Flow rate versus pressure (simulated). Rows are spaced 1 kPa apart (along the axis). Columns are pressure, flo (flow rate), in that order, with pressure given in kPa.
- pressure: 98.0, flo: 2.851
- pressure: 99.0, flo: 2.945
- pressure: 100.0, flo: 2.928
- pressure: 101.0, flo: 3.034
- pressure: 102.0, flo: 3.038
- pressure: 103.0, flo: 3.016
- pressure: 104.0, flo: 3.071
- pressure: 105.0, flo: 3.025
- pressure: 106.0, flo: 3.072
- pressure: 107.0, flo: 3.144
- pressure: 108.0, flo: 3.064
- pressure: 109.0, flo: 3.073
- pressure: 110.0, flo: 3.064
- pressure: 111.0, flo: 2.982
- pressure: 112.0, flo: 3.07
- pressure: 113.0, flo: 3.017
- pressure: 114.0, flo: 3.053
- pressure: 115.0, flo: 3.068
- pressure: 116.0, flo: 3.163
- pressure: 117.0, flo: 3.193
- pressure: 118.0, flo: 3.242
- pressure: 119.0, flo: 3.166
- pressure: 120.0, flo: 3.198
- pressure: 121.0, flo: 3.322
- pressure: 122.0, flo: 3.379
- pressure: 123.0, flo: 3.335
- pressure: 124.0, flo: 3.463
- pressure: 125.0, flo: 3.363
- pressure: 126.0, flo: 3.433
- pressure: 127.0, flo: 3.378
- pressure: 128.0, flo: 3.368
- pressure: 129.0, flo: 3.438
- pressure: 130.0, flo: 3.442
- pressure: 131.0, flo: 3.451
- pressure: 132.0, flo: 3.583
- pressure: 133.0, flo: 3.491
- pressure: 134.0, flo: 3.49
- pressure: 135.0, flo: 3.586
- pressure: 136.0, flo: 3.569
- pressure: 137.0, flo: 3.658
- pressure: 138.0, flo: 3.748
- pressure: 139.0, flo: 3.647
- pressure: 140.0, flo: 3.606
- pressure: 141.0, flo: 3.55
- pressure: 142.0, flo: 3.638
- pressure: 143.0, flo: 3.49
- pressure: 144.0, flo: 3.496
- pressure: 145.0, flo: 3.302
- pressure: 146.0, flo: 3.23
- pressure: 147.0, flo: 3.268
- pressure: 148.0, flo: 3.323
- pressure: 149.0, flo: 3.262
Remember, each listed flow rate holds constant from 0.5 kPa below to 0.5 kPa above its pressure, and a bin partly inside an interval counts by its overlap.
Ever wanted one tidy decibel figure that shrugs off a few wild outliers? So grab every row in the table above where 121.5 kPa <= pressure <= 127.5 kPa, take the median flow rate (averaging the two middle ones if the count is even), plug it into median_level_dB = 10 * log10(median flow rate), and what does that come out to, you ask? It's 5.3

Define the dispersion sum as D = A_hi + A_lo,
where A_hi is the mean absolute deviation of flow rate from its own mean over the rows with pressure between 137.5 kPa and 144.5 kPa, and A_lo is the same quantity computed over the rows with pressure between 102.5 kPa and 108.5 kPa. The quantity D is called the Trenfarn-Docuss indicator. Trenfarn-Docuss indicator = 0.103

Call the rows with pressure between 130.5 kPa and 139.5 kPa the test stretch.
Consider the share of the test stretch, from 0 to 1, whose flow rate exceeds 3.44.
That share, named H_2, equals 1.00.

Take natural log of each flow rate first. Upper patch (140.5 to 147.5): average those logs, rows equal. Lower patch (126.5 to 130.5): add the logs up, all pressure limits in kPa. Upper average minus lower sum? -3.7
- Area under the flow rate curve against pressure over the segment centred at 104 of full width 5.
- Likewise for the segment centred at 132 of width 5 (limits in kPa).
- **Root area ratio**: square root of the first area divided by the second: 0.93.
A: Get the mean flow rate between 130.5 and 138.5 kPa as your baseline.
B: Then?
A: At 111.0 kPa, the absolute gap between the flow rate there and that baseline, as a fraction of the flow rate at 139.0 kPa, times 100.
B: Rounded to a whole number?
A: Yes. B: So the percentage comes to 16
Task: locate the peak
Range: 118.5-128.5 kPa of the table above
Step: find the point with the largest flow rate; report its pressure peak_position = 124.0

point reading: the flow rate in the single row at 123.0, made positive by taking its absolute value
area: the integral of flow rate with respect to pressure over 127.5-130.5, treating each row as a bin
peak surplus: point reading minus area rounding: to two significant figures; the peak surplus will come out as -6.9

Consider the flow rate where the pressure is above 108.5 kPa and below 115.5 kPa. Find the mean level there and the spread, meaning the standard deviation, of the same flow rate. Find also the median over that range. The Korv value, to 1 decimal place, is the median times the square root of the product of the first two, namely 1.0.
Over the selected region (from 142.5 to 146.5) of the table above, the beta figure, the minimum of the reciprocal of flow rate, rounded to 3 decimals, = 0.286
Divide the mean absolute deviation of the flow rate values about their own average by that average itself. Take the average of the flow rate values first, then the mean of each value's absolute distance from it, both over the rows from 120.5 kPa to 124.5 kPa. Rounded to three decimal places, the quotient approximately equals 0.014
